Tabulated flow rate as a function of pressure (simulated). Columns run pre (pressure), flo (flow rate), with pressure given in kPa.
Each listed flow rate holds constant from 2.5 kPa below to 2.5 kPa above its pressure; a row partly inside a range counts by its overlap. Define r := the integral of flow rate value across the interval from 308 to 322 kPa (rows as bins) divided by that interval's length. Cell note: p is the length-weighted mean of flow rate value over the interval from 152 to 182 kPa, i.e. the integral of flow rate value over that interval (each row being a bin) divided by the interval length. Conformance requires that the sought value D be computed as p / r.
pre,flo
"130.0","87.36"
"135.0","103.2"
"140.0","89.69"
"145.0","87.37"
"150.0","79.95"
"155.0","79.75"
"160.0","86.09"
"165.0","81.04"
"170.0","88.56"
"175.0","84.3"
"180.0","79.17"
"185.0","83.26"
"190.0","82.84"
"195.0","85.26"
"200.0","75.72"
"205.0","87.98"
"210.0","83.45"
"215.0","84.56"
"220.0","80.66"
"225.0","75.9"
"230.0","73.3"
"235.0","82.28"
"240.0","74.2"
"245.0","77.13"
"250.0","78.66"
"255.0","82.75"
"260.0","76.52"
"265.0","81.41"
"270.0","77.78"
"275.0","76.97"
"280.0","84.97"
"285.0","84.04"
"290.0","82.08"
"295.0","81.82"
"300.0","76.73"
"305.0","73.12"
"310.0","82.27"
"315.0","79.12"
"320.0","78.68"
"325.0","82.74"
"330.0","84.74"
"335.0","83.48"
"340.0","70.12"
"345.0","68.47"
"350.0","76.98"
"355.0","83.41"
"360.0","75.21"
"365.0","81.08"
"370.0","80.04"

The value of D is 1.04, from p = 83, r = 80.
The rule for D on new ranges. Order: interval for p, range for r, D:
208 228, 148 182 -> 0.98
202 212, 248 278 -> 1.08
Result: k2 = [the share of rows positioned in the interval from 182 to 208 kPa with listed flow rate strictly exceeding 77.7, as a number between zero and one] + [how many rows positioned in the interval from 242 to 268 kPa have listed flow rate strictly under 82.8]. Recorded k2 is 5.8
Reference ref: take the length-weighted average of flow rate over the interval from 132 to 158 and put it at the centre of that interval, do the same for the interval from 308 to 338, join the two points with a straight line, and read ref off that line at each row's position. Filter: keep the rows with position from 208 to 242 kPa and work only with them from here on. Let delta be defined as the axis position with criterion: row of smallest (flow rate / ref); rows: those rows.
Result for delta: 230.0 kPa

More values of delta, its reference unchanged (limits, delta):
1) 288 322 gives 305.0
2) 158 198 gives 180.0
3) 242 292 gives 260.0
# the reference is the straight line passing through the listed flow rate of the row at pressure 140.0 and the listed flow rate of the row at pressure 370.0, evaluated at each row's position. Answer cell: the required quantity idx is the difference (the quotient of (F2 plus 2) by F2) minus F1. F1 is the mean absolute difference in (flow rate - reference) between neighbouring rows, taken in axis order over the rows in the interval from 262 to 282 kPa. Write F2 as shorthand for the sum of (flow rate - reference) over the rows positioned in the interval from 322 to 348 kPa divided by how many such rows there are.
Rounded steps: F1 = 4.08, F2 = -3.6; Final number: -3.6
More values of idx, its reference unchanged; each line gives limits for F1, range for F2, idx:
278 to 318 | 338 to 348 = -2.5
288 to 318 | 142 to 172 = -3.5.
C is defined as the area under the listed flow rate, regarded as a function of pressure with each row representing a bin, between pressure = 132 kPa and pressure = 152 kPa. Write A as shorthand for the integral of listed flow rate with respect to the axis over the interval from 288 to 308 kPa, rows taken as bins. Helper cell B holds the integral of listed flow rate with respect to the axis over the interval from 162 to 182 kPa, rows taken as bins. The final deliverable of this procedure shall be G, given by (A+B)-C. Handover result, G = 1433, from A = 1569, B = 1669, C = 1805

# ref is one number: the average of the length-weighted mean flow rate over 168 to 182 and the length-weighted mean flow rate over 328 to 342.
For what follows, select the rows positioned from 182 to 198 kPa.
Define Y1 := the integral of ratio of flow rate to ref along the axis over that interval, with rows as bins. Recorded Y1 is 16.3 kPa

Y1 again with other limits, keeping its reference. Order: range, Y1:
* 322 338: 16.2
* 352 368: 15.6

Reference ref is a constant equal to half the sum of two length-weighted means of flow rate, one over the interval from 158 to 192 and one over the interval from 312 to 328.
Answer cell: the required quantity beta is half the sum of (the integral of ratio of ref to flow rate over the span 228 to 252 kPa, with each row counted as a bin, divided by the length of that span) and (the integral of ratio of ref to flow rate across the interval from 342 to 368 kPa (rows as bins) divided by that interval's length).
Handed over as 1.067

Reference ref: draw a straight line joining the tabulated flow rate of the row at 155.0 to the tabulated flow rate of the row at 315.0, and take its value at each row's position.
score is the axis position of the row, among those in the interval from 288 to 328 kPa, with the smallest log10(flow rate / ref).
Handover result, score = 305.0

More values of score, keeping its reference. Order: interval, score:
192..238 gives 230.0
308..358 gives 345.0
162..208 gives 200.0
